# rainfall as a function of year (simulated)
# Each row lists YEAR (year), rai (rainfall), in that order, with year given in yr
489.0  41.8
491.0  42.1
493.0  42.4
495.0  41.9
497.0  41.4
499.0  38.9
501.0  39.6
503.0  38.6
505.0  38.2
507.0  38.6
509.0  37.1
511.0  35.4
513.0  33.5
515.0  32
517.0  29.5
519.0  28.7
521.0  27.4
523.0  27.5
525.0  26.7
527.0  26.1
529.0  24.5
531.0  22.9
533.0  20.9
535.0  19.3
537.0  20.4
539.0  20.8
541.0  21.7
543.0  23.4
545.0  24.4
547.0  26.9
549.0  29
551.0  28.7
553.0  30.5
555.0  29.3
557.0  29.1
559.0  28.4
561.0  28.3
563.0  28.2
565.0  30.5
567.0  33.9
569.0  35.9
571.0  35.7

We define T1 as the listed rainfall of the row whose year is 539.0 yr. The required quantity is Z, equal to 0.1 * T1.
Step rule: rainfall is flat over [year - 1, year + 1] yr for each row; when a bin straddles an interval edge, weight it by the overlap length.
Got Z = 2.1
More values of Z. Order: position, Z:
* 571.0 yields 3.6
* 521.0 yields 2.7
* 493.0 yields 4.2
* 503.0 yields 3.9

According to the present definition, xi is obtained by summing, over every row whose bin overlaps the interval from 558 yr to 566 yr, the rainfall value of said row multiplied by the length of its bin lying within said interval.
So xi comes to 231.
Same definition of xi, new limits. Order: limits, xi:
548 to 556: 235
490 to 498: 336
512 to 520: 247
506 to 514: 289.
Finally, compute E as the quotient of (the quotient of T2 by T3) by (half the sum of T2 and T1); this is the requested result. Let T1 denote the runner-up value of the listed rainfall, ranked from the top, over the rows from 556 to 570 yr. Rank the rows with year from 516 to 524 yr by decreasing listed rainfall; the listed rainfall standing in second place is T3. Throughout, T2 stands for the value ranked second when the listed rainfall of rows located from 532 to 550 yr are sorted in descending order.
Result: 0.031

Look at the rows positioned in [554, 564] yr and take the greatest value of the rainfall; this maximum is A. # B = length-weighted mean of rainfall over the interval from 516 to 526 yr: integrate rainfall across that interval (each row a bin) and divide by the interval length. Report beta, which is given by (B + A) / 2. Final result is 29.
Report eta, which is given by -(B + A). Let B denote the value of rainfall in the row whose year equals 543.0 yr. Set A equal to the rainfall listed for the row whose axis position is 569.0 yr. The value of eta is -59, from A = 35.9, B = 23.4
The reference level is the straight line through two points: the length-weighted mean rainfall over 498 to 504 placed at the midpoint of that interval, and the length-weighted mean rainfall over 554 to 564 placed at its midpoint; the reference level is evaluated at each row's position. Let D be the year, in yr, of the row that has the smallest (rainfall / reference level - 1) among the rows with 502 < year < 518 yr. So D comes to 517.0 yr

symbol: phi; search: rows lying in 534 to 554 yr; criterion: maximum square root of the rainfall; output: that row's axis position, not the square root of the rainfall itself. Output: 553.0 yr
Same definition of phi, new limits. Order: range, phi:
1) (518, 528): 519.0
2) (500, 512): 501.0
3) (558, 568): 567.0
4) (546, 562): 553.0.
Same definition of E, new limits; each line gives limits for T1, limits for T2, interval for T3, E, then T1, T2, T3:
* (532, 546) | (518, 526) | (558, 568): 0.035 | 23.4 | 27.5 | 30.5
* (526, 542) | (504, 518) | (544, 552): 0.042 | 24.5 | 38.2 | 28.7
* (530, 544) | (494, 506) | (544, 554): 0.044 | 22.9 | 41.4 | 29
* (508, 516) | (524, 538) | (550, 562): 0.029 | 35.4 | 26.1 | 29.3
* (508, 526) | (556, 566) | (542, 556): 0.031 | 35.4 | 29.1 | 29.3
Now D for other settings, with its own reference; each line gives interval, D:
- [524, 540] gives 535.0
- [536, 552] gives 537.0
